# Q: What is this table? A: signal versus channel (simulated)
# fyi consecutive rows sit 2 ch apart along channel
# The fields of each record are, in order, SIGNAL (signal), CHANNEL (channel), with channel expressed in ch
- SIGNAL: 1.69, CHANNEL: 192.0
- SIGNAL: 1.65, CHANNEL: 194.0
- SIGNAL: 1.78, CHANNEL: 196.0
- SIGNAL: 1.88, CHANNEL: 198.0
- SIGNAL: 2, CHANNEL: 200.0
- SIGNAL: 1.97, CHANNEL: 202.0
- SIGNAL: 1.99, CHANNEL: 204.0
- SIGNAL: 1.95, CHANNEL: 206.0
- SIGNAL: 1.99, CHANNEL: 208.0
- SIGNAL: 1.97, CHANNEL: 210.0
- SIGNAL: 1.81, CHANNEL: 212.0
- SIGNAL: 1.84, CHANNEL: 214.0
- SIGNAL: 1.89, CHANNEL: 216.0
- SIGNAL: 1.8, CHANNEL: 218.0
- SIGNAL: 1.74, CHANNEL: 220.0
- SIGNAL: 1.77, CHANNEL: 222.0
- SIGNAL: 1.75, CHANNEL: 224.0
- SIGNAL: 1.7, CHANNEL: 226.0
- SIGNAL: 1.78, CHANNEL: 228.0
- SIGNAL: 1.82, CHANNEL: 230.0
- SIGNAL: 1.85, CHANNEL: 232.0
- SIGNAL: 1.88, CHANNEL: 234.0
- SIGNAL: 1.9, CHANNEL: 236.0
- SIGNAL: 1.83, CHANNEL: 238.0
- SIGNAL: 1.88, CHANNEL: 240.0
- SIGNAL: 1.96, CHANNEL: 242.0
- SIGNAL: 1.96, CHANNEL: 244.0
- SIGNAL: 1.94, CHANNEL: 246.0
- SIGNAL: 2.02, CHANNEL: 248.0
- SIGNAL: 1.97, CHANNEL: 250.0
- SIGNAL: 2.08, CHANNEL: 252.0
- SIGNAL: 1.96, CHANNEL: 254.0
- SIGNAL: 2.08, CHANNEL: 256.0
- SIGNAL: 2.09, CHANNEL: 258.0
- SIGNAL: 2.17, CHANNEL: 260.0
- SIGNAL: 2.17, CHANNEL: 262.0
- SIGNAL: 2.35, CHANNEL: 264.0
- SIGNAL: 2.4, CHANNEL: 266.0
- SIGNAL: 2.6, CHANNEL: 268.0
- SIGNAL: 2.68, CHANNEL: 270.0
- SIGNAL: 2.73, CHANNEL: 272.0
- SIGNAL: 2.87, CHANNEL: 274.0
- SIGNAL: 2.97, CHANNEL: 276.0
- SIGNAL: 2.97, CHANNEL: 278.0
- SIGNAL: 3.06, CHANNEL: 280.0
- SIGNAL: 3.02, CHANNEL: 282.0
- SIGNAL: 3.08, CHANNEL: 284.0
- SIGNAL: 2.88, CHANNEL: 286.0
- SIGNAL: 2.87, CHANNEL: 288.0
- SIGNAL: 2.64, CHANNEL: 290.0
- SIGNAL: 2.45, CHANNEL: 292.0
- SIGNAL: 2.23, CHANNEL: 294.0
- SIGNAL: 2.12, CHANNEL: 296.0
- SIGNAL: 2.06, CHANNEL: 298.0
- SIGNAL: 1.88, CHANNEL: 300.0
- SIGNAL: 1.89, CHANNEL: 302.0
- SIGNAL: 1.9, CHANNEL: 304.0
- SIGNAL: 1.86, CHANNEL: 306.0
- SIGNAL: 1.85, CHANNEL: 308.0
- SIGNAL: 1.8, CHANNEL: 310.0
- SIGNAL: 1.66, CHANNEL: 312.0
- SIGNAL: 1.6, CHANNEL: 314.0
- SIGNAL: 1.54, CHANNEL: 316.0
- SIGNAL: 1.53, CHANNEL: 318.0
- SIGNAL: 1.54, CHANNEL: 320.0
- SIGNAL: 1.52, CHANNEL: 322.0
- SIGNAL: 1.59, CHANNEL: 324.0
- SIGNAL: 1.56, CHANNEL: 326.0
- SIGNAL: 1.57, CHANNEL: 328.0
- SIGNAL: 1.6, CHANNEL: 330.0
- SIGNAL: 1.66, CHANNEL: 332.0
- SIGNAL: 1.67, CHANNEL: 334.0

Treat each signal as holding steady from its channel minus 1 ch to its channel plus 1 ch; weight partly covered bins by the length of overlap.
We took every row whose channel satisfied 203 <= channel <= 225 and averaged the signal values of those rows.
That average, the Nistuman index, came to 1.86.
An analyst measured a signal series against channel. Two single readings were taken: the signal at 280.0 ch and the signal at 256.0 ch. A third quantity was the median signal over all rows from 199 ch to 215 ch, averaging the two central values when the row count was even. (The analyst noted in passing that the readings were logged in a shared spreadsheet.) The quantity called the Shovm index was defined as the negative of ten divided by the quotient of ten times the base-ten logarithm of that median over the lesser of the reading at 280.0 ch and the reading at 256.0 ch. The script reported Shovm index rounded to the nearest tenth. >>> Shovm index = -7.1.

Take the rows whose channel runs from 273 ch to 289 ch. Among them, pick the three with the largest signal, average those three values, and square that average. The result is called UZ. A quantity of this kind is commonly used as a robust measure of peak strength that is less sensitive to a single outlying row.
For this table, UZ 9.3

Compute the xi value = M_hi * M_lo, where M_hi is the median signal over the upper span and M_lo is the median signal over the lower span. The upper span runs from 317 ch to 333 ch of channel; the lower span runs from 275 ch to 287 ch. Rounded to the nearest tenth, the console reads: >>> 4.7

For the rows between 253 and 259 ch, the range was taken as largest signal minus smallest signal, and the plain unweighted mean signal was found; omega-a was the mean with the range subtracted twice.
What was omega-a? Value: 1.78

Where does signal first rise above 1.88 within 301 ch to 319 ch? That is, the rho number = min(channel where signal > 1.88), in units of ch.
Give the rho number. 302.0 ch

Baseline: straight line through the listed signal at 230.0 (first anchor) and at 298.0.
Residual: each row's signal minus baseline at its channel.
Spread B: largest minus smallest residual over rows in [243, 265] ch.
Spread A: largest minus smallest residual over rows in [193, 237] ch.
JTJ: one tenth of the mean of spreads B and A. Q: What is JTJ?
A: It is 0.037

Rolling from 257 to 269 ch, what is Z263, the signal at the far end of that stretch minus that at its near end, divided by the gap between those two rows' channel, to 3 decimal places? 0.051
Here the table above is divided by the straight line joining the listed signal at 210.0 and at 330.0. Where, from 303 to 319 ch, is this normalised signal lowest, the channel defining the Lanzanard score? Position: 318.0 ch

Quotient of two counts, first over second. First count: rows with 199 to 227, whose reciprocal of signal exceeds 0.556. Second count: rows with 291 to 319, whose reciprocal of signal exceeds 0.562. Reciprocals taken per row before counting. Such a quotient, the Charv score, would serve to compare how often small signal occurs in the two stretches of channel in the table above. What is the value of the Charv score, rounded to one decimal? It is 1.0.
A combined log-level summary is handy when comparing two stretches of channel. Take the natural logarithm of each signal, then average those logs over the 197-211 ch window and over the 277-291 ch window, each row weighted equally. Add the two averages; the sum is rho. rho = 1.75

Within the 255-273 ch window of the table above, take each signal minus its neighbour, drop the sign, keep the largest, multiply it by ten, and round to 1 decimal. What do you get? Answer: 2.0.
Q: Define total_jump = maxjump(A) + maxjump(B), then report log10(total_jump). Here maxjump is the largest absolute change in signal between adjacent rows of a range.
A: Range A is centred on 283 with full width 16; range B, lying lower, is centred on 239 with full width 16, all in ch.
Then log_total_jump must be -0.51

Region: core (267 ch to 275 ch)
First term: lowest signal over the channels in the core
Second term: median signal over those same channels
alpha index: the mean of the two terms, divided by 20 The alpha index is 0.133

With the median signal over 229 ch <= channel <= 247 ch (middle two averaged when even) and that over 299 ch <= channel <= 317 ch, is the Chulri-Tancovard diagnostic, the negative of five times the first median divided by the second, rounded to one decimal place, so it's -5.1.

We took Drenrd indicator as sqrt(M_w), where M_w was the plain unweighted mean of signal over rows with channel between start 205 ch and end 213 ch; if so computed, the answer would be 1.39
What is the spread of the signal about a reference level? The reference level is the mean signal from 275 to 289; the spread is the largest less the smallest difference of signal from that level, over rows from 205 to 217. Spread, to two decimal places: 0.18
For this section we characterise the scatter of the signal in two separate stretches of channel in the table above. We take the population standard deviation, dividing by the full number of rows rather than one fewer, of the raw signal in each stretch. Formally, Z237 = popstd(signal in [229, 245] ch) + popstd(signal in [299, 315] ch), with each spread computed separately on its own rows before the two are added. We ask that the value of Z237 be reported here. 0.16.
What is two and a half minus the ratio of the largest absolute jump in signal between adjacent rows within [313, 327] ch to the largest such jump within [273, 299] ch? 2.2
